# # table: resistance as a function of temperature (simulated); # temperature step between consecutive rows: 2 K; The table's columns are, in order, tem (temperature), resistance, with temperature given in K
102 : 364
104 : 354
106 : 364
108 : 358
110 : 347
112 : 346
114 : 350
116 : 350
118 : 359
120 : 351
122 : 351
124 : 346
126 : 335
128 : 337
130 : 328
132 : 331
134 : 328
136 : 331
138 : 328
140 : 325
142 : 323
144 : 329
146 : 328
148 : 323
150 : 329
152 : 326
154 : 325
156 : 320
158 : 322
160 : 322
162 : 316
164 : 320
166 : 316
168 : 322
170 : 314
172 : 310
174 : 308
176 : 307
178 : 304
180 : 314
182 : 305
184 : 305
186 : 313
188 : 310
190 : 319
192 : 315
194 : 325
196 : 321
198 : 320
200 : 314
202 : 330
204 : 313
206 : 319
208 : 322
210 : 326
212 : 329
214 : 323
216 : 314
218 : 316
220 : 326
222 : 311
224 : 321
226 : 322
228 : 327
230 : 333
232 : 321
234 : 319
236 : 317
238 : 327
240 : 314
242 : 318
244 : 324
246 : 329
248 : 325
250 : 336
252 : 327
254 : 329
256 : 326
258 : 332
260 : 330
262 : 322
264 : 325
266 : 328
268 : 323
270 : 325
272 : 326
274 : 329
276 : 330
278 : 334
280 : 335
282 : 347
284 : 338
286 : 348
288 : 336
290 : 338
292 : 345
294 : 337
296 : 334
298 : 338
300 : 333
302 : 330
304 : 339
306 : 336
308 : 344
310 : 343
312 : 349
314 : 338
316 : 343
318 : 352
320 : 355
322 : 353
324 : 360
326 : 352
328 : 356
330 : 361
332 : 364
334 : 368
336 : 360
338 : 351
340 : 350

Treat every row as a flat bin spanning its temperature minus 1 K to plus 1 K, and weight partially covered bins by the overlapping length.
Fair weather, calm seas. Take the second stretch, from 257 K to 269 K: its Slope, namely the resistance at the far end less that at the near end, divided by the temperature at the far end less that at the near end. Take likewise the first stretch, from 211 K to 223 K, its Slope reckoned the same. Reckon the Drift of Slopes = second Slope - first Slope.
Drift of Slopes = 1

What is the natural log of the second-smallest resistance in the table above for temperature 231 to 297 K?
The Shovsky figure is 5.76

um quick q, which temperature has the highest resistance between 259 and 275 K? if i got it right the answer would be 260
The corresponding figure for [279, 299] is 286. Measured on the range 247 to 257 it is 250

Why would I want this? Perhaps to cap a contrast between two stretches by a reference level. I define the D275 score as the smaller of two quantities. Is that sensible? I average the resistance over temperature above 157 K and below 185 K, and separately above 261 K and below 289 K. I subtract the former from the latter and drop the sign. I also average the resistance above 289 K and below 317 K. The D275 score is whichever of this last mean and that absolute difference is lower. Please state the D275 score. 18.6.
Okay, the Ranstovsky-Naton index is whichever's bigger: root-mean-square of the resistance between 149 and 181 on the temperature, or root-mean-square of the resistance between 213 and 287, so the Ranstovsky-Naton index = 327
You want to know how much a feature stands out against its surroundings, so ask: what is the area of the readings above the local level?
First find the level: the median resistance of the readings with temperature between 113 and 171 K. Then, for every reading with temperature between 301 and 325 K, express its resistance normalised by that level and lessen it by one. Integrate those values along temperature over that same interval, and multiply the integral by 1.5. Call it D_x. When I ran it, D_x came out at 1.9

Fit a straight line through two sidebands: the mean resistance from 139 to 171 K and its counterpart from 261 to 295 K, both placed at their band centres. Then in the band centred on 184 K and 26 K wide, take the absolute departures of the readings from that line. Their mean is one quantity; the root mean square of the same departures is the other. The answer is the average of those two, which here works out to 13.7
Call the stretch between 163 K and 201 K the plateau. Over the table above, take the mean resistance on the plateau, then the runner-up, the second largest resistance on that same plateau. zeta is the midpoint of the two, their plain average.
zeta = 318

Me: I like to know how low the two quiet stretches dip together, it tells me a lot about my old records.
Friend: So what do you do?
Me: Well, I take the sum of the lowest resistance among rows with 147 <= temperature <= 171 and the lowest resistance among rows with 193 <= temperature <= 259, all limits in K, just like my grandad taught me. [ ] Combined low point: 625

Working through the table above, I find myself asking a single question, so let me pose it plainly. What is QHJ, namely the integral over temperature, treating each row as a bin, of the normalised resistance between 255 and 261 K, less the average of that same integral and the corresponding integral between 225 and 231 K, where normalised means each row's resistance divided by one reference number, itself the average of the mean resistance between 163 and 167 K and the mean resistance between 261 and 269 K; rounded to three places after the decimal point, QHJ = 0.019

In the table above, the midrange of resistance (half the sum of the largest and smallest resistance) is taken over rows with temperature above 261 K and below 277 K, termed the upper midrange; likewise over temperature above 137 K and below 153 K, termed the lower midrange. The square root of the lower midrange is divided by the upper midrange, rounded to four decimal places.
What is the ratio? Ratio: 0.0554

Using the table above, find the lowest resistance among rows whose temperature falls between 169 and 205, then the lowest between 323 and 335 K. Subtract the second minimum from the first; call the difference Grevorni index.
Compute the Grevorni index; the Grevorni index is -48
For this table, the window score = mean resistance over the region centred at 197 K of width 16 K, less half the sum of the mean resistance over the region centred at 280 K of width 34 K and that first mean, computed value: -7.2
